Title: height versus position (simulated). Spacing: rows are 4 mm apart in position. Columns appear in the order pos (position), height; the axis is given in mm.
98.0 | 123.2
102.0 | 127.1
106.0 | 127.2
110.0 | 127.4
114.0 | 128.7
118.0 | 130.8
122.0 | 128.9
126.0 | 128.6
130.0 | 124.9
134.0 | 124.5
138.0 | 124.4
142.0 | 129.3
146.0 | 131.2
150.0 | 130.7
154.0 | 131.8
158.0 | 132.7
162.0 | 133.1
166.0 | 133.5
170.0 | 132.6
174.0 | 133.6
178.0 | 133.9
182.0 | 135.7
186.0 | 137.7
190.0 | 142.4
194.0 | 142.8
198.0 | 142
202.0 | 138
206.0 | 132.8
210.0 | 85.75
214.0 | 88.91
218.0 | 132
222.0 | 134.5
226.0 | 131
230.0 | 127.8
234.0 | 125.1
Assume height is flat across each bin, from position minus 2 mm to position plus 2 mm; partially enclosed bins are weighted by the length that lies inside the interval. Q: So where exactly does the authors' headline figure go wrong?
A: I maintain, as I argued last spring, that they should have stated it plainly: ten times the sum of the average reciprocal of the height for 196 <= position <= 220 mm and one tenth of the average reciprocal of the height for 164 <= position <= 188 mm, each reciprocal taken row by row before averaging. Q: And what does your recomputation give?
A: 0.095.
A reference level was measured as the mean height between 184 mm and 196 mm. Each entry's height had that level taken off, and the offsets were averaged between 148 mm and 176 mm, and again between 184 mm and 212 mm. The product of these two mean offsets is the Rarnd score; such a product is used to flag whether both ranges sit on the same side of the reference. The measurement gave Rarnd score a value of 78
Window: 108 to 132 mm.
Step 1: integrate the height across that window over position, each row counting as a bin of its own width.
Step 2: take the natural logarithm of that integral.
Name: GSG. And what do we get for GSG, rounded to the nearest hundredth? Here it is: 8.03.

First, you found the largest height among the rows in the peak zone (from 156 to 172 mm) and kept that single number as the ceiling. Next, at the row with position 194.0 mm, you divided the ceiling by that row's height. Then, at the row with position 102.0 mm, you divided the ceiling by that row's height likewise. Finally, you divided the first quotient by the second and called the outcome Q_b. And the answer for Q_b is 0.89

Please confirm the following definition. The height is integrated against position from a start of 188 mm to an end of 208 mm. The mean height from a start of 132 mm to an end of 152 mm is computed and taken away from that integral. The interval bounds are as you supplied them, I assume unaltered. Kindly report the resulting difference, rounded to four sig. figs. 2664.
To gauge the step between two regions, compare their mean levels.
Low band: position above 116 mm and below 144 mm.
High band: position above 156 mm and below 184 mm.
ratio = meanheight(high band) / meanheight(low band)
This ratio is 1.05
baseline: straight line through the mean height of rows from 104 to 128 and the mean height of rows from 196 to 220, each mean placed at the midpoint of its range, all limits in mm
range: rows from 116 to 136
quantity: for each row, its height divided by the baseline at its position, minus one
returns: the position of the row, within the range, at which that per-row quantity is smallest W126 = 134.0 mm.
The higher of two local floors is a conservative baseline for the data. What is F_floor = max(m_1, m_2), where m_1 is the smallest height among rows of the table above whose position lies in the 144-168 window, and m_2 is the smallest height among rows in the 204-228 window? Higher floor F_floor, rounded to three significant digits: 131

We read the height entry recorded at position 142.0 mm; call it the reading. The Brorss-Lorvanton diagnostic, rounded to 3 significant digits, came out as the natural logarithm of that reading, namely 4.86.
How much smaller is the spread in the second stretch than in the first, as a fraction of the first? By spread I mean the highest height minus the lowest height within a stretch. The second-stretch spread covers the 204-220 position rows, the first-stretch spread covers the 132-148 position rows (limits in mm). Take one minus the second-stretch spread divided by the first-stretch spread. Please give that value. -5.9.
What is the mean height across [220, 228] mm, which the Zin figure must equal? 133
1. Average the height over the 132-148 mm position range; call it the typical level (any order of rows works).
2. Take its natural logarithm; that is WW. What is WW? 4.85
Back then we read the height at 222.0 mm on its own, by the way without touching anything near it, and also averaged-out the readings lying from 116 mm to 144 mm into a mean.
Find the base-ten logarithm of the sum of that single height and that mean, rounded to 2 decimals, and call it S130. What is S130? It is 2.42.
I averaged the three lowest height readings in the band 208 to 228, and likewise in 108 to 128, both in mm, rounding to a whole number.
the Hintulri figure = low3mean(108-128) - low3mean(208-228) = 26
